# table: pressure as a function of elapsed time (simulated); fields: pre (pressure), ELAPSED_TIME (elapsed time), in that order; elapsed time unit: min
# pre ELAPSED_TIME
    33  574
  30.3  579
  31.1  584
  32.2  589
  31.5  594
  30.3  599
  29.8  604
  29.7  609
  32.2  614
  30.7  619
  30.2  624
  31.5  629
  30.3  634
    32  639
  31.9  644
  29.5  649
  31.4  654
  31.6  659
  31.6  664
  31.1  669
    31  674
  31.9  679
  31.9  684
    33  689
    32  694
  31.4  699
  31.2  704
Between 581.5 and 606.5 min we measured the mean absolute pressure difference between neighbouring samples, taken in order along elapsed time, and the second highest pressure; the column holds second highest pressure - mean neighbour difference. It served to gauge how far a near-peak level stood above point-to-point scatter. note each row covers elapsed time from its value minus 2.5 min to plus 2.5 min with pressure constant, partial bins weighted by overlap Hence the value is 30.6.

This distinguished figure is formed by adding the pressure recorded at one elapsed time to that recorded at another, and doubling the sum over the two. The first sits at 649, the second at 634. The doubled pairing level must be 120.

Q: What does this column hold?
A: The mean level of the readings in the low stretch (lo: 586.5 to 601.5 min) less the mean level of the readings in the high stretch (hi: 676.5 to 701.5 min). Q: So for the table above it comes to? -0.7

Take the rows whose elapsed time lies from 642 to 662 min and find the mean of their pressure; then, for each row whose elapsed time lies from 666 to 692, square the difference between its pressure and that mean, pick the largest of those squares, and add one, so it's 4.6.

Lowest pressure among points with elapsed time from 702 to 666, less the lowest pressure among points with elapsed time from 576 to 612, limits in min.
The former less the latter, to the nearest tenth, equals 1.3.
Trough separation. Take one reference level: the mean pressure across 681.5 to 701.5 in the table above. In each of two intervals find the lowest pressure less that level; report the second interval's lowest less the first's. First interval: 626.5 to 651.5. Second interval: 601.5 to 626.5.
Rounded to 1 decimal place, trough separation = 0.2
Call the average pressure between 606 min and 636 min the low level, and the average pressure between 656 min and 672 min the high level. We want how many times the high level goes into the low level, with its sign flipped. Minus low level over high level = -0.98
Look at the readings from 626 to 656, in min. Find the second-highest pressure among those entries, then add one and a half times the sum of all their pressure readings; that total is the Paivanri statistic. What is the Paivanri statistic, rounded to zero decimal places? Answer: 312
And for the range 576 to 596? 219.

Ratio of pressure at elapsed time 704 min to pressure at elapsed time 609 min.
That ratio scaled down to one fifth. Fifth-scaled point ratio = 0.210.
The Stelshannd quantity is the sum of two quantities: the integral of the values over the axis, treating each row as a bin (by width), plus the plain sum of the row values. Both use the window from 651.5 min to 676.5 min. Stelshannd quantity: 940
